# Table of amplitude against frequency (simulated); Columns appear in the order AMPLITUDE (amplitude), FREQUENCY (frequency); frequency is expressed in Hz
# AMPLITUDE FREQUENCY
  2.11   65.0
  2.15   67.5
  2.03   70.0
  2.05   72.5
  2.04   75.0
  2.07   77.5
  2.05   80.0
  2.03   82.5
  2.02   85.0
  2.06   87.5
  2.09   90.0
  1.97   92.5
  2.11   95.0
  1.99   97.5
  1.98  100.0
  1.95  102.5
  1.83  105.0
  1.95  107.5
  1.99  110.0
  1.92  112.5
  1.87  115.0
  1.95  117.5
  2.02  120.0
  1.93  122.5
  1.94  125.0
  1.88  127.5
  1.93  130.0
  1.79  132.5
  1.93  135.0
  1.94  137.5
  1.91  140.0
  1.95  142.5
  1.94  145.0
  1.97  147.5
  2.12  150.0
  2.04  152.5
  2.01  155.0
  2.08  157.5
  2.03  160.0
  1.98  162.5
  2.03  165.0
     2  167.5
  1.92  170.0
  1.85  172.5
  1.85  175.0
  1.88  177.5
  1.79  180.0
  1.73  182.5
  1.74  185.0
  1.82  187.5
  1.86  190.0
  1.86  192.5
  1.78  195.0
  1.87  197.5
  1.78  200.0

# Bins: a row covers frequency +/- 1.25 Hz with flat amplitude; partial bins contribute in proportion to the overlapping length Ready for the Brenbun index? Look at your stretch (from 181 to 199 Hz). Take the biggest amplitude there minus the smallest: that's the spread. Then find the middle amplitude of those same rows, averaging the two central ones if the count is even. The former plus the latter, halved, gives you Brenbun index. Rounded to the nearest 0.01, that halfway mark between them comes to 0.98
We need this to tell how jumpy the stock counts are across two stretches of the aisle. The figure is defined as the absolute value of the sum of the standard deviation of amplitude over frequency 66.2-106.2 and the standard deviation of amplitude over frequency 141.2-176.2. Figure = 0.15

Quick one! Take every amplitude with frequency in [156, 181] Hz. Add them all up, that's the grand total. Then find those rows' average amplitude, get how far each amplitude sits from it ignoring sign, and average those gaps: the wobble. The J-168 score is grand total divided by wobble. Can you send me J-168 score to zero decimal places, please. 234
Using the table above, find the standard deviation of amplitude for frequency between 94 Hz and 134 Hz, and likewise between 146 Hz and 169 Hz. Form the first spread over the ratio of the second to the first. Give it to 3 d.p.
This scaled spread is 0.120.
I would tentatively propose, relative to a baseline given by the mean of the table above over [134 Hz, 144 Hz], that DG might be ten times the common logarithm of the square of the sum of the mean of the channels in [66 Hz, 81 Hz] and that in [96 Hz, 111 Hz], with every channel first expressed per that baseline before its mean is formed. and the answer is 6.35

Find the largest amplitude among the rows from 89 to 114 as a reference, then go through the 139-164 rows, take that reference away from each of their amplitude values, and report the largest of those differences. 0.010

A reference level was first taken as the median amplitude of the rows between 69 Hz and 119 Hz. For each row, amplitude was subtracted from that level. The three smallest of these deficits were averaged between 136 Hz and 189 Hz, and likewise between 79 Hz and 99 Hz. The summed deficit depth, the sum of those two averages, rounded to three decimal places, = -0.157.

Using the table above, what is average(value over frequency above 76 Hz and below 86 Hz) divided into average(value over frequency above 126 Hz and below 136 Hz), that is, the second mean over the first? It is 0.92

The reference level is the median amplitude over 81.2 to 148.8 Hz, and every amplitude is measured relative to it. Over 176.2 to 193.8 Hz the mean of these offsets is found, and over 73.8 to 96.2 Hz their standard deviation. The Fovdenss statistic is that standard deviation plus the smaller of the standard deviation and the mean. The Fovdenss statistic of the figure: -0.10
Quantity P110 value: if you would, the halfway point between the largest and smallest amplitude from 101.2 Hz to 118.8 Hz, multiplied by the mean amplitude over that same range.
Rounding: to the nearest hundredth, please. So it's 3.67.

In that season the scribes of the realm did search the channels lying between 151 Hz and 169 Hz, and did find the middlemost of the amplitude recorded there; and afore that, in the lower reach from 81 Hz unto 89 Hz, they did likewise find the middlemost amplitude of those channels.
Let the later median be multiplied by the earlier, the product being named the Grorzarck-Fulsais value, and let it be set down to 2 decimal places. 4.12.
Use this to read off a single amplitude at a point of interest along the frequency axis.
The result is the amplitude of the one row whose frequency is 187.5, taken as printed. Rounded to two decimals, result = 1.82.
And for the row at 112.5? 1.92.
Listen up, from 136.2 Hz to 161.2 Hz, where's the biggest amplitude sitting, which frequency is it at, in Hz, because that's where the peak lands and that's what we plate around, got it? 150.0 Hz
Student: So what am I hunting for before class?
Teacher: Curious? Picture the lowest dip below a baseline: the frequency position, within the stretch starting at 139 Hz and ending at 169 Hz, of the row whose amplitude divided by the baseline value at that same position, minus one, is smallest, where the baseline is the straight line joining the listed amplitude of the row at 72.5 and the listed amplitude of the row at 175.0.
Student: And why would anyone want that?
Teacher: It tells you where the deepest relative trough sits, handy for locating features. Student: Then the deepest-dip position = 140.0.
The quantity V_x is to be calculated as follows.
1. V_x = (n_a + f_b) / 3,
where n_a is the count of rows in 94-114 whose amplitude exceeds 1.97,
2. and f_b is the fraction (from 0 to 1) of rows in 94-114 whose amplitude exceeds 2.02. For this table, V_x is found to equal 1.4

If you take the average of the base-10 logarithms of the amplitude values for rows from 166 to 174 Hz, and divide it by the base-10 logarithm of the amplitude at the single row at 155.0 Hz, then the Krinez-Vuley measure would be 0.94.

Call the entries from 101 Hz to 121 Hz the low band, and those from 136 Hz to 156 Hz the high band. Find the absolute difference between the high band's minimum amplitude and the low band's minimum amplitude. 0.080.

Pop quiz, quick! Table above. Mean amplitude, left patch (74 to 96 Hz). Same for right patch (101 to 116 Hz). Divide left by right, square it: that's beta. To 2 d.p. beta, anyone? 1.14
